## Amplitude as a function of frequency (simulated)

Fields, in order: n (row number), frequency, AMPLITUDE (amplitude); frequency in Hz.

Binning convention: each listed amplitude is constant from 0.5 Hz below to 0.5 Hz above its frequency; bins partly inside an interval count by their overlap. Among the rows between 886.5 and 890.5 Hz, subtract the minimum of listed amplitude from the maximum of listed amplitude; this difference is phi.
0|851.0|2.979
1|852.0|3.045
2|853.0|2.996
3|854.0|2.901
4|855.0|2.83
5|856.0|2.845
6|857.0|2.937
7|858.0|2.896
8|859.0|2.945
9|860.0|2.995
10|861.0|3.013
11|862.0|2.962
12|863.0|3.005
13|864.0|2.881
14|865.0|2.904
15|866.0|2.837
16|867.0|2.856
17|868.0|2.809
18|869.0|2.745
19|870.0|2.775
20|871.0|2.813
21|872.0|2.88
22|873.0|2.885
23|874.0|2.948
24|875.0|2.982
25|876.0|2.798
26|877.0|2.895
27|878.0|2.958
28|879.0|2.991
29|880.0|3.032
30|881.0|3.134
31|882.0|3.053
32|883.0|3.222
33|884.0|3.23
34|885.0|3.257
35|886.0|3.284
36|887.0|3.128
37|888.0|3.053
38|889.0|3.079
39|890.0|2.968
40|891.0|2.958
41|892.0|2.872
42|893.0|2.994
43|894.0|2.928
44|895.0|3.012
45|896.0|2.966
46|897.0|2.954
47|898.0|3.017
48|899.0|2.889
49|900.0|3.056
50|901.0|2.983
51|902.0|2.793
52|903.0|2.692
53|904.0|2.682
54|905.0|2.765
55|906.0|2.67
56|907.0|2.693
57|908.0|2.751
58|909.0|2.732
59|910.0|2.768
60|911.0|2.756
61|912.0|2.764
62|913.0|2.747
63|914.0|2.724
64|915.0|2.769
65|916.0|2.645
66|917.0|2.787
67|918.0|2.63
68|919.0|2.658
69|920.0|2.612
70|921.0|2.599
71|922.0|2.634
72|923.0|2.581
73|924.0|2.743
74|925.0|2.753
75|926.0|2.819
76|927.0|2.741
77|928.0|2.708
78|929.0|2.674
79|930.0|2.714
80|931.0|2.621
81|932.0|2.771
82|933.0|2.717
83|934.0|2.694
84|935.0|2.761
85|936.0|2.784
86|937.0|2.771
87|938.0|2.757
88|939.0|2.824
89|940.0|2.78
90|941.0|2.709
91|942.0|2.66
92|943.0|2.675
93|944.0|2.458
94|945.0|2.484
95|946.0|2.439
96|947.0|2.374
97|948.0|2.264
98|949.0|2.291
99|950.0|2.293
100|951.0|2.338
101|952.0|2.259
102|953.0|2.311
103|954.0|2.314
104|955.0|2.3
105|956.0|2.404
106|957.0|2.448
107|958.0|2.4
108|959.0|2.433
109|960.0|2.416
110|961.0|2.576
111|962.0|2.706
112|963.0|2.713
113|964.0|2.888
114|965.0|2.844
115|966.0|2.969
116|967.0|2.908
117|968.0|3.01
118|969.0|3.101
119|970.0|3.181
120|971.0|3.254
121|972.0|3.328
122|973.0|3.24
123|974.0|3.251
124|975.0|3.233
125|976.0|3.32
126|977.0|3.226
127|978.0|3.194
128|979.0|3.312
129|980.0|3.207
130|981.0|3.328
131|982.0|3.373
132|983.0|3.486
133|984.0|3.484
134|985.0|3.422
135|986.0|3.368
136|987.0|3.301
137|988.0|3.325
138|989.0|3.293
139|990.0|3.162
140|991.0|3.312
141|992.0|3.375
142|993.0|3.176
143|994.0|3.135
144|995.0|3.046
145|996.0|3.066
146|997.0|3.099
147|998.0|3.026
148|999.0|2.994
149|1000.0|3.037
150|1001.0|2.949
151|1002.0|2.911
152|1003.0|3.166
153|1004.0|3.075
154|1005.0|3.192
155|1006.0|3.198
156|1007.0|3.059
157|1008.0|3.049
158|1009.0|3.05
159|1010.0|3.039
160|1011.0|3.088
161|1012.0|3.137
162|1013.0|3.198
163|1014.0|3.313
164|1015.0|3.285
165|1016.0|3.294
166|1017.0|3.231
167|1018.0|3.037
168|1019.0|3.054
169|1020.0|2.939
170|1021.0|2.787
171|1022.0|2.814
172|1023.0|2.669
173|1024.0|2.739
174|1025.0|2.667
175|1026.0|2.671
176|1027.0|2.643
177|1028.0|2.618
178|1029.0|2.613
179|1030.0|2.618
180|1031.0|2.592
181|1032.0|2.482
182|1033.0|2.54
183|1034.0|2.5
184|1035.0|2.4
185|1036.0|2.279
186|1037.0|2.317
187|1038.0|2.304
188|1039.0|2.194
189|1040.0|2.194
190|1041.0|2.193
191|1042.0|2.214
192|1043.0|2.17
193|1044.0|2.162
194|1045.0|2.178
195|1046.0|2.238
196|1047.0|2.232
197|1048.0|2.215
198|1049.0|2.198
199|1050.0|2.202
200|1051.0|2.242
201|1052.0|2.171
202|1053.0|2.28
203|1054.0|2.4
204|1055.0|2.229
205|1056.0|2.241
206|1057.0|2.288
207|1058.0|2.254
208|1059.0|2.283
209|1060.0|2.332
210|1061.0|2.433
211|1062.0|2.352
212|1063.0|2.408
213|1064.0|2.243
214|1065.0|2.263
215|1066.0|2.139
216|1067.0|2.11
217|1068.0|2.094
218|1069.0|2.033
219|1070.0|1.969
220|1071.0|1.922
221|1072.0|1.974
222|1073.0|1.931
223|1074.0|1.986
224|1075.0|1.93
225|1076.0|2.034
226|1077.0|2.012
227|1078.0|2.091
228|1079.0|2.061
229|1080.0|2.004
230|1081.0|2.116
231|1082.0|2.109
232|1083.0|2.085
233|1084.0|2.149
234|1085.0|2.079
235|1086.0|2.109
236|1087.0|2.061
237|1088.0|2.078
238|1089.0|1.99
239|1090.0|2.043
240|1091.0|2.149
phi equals 0.16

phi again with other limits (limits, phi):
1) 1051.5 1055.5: 0.23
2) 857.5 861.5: 0.12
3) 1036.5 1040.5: 0.12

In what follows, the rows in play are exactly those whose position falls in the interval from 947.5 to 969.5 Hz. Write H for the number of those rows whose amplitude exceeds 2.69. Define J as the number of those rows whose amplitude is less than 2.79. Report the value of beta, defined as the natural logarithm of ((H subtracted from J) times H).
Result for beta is 4.16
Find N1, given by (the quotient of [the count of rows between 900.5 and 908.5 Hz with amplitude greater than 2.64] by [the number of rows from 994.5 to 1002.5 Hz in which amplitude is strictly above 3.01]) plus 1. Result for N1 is 2.6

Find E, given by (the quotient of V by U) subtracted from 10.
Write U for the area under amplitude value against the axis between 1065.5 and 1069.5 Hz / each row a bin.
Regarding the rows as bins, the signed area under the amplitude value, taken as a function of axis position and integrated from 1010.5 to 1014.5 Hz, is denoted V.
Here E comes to 8.48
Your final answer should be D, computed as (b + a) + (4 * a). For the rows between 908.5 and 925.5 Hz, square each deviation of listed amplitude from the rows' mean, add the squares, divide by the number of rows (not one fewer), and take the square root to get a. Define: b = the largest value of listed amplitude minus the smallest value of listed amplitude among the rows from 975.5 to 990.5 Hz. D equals 0.66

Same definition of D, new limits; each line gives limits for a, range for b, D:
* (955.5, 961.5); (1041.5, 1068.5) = 0.64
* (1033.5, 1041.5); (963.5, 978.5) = 1.00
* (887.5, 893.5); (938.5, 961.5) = 0.90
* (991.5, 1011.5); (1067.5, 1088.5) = 0.72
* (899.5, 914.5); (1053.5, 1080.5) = 1.03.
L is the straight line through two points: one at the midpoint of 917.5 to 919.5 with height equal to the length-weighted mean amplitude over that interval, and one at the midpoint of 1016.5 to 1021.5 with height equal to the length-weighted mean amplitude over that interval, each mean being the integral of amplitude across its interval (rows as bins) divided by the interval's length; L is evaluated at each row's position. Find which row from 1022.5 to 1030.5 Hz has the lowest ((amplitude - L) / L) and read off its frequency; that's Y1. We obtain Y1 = 1029.0 Hz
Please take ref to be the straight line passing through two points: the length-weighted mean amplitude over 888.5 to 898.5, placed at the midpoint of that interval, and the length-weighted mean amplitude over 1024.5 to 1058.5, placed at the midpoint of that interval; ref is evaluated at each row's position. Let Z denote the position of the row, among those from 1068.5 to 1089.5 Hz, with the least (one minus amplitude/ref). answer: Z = 1084.0 Hz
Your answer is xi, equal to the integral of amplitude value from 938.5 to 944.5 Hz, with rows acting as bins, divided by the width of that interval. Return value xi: 2.7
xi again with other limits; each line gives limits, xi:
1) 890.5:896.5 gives 3.0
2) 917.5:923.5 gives 2.6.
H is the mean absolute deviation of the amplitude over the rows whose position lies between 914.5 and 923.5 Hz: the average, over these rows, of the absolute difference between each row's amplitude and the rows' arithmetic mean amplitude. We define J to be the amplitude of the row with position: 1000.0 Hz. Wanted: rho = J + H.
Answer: 3.1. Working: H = 0.054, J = 3.037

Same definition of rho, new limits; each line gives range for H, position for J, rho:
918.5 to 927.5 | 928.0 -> 2.8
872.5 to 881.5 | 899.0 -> 3.0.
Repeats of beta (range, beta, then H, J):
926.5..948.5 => 4.64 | 13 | 21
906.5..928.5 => 4.50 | 15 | 21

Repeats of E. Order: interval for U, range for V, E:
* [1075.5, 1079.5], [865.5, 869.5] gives 8.63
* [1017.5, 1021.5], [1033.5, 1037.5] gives 9.20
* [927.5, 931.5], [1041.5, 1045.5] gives 9.19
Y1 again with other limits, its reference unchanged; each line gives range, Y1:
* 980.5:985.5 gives 981.0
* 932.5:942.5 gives 942.0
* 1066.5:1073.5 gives 1071.0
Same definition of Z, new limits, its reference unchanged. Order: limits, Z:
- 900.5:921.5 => 901.0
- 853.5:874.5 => 863.0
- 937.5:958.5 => 939.0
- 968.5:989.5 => 984.0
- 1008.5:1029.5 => 1014.0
